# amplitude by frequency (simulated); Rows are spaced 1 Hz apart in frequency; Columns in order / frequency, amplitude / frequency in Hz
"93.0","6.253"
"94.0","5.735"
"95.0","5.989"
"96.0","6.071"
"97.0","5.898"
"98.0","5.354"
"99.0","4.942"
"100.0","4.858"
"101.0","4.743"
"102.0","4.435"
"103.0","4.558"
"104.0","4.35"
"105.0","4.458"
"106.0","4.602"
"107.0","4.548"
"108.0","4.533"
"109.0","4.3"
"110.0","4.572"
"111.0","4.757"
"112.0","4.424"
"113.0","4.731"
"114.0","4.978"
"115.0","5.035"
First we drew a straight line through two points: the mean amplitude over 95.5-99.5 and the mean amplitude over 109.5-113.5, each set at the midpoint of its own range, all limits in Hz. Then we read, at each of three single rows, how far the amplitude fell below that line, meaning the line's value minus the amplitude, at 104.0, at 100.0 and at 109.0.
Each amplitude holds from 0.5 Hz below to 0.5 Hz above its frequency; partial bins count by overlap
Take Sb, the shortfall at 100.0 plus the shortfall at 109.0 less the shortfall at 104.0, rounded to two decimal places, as 0.25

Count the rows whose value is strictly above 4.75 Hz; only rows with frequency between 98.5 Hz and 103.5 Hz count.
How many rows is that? 2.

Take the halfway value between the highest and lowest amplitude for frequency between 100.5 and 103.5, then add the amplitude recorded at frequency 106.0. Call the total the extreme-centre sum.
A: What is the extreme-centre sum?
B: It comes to 9.2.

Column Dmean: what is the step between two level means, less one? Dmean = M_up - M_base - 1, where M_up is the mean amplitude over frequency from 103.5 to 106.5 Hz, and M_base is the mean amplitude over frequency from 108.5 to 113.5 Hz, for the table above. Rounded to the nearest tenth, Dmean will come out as -1.1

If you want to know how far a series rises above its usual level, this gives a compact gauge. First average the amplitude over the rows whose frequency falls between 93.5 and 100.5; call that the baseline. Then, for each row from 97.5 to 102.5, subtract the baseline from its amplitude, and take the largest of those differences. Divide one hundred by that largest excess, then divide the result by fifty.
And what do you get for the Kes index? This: -10.2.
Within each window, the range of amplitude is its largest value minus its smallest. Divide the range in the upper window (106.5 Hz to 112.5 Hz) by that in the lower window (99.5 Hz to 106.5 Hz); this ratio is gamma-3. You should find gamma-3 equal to 0.9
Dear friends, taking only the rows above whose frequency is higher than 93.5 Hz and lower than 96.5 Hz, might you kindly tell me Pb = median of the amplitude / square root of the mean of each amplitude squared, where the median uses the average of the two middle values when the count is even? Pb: 1.01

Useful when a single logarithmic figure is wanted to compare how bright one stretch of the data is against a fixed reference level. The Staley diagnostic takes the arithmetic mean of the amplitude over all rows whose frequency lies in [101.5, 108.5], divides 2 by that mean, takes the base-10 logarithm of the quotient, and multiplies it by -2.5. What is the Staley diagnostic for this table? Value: 0.88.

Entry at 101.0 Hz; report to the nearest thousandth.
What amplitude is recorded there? 4.743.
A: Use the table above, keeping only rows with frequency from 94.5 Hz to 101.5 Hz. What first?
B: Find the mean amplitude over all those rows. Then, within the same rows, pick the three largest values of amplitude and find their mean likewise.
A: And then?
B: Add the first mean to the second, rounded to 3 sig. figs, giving 11.4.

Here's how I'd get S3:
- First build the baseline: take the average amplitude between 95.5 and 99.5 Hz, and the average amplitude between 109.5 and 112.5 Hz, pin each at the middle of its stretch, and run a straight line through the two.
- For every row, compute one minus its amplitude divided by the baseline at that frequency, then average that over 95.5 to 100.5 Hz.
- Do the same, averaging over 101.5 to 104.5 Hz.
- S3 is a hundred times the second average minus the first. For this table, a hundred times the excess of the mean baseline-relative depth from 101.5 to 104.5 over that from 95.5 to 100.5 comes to 12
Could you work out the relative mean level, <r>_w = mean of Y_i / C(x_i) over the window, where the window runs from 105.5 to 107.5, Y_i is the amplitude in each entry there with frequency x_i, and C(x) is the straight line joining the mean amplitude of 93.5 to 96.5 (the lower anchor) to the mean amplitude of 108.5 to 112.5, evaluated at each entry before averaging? 0.94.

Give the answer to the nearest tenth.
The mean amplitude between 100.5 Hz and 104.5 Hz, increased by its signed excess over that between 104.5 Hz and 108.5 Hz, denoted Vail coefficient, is 4.5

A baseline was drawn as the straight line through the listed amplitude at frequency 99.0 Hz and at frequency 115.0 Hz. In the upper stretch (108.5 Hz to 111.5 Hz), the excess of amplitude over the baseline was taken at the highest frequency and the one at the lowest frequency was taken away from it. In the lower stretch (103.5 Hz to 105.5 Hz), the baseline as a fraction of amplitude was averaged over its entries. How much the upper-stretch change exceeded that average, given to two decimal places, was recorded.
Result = -0.68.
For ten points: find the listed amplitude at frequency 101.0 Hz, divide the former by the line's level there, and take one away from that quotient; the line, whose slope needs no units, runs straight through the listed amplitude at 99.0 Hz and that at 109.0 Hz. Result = -0.01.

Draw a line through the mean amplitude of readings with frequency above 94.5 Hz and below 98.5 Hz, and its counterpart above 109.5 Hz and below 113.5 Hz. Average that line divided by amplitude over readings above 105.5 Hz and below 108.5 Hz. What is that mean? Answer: 1.09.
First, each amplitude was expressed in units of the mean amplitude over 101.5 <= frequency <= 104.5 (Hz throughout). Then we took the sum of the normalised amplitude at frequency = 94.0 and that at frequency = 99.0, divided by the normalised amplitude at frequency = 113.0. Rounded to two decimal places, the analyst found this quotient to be 2.26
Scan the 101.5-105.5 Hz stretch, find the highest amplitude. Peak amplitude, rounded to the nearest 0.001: 4.558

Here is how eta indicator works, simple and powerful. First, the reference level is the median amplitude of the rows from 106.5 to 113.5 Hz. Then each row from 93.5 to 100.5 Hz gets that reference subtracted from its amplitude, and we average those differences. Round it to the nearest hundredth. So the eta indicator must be 1.00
